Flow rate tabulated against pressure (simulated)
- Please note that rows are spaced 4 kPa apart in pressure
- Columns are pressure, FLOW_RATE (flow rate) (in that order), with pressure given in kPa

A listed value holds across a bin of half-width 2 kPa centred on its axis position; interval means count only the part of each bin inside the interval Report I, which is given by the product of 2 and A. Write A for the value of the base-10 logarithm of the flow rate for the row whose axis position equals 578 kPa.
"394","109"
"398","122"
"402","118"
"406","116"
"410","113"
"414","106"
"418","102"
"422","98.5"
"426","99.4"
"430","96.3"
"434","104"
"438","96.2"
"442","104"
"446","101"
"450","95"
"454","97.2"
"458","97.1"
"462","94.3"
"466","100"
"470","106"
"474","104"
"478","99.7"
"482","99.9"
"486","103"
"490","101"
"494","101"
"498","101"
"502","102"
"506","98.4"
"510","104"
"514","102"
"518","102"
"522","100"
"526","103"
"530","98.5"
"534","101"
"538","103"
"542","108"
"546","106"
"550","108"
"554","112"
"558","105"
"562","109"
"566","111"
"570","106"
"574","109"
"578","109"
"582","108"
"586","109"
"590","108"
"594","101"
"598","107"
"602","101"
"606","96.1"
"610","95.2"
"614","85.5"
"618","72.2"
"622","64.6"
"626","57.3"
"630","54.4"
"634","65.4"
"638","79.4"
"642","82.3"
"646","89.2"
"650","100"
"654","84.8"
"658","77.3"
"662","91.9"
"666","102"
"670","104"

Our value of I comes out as 4.07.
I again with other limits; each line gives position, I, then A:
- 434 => 4.03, 2.02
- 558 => 4.04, 2.02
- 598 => 4.06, 2.03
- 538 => 4.03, 2.01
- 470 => 4.05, 2.03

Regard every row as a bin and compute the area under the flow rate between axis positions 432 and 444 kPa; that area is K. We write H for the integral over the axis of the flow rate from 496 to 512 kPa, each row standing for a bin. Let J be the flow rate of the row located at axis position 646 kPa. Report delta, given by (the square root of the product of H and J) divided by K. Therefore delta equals 0.31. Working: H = 1622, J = 89.2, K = 1217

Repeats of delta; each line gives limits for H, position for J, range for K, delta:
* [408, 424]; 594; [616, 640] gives 0.26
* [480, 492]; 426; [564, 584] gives 0.16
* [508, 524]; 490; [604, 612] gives 0.53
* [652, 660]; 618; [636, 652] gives 0.15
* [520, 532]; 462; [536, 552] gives 0.20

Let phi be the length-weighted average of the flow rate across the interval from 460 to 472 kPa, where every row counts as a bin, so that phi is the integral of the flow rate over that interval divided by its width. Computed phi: 100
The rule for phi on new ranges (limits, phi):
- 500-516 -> 102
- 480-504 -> 101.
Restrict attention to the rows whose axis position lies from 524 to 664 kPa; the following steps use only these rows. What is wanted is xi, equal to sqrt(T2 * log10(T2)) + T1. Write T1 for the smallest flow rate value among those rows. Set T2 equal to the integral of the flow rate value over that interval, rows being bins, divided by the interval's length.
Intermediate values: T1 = 54.4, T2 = 95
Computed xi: 68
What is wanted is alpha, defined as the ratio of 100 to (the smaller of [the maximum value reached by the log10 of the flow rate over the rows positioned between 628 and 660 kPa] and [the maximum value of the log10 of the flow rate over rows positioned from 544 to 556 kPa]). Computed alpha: 50.00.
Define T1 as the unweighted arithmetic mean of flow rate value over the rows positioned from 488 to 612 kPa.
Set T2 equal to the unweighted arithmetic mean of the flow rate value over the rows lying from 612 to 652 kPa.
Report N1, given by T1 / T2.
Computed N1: 1.39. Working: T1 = 104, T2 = 75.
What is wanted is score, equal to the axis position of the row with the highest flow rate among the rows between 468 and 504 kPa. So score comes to 470 kPa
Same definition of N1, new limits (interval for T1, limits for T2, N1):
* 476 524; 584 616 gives 1.01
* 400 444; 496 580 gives 1.00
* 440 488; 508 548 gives 0.97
